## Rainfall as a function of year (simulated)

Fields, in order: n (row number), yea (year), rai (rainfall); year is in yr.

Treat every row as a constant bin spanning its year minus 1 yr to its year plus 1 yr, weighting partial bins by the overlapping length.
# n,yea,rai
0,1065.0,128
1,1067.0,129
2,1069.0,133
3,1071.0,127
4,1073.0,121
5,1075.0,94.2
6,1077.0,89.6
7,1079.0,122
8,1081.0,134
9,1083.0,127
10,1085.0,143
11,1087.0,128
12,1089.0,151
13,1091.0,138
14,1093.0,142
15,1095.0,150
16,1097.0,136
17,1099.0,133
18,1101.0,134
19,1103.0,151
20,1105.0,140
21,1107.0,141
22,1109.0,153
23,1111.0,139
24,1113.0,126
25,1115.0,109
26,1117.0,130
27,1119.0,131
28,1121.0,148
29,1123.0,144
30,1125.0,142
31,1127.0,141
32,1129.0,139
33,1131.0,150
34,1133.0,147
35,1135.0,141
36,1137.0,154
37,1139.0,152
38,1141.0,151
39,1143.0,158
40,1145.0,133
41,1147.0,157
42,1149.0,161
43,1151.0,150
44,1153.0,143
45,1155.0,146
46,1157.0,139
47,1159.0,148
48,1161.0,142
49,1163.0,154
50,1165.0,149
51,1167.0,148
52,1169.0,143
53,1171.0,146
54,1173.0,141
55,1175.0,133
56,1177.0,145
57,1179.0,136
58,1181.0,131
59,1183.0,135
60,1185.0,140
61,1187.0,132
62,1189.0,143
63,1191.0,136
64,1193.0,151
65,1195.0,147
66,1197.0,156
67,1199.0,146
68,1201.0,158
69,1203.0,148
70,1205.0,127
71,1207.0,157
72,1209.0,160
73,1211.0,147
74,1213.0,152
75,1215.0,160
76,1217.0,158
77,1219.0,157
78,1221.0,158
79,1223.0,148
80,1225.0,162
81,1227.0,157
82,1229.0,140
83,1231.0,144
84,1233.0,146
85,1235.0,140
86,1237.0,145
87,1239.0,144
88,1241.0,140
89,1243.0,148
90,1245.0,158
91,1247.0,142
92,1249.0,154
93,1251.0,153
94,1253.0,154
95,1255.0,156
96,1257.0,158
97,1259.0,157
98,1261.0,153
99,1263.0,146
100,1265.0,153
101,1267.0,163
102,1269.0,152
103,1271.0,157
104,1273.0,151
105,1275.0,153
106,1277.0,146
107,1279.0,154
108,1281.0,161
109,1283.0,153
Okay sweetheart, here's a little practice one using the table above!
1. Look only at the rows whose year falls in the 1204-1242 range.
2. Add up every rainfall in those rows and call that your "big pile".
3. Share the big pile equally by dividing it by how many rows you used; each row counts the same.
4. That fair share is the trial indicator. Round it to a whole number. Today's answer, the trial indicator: 150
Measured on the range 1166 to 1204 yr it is 143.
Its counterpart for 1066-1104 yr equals 131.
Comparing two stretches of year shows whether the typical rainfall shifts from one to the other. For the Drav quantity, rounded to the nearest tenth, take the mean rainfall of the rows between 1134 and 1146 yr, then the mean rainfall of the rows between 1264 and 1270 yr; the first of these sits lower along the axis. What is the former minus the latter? -7.8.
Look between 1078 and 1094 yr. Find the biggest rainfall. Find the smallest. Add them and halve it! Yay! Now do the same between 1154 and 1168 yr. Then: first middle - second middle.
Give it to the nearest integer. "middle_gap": -10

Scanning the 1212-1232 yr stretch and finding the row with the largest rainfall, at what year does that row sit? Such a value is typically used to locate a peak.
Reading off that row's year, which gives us 1225.0 yr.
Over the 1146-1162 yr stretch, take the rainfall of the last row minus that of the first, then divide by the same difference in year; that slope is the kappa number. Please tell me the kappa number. -1.1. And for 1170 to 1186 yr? -0.4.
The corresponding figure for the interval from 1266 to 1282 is -0.1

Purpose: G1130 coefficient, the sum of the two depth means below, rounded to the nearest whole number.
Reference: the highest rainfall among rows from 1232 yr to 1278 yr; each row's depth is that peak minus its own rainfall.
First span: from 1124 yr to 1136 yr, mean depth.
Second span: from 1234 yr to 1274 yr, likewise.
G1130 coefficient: 31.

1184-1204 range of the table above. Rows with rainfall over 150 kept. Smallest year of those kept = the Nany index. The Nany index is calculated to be 1193.0 yr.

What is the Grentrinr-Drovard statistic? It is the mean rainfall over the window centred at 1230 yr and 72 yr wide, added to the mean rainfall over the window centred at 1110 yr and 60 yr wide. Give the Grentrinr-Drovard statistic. 291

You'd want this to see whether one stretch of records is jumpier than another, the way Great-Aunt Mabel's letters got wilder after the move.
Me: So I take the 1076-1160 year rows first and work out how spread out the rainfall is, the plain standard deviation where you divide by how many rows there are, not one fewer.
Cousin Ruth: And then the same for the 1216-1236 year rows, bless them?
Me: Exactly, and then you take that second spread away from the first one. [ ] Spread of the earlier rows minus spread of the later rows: 5.2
